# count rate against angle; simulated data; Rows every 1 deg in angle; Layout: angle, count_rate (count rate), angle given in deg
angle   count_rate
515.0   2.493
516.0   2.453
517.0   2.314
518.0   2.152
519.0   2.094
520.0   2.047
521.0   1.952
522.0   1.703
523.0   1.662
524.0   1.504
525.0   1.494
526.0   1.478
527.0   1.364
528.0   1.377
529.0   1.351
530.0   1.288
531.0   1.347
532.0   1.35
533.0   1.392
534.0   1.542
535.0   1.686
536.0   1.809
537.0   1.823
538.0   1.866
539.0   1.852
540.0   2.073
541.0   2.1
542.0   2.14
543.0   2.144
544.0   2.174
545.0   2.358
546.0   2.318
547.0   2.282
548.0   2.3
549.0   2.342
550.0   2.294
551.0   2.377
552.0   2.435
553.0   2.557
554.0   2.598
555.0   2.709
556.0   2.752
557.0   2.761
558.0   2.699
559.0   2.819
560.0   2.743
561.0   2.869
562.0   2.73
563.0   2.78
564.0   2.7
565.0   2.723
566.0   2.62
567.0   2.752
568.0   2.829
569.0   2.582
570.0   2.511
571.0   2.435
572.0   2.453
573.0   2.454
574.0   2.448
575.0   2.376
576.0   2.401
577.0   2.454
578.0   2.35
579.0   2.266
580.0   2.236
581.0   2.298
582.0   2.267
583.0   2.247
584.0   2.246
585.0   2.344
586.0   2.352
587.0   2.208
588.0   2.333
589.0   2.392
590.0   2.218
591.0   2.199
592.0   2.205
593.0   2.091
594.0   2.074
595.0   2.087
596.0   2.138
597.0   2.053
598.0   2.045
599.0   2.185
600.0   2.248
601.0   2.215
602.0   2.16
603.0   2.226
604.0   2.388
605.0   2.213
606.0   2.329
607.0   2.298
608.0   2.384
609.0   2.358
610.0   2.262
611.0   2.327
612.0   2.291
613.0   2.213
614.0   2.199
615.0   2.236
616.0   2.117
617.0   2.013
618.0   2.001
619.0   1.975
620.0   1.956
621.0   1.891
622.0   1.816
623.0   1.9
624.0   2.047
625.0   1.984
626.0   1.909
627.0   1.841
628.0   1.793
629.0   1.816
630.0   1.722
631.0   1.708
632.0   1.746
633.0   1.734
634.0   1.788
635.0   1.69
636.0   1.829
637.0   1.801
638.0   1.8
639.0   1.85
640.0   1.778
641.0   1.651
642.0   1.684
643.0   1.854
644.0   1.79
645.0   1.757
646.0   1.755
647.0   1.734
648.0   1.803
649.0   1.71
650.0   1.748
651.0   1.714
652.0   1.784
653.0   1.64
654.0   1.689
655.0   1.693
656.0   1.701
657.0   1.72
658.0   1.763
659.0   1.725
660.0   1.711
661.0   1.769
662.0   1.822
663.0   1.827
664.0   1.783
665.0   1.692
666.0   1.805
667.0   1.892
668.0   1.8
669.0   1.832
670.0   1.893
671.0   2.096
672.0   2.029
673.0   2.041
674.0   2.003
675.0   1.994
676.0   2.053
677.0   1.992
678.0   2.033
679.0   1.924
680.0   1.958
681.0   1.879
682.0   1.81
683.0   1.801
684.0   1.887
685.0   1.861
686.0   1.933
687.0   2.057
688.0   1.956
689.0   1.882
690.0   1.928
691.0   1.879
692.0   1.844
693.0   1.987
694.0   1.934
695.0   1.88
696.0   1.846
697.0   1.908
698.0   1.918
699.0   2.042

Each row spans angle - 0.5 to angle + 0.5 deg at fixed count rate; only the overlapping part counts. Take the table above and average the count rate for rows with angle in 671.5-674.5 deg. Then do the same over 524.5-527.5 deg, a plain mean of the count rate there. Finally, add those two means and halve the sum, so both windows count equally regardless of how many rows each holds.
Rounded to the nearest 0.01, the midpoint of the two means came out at 1.73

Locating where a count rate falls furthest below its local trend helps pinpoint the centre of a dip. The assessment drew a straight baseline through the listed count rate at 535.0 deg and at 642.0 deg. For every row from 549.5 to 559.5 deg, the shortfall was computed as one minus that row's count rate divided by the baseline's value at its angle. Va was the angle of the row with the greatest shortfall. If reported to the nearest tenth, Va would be 550.0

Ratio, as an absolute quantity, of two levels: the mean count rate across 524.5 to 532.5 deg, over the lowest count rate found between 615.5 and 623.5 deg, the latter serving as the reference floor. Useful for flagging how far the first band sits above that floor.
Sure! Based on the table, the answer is 0.76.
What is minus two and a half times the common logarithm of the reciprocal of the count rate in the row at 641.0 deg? 0.54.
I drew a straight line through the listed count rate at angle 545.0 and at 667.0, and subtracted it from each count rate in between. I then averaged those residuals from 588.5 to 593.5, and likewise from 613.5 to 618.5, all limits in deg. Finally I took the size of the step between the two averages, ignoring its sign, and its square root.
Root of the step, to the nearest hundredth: 0.11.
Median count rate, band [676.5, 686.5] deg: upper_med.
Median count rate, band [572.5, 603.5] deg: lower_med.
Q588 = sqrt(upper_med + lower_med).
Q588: 2.04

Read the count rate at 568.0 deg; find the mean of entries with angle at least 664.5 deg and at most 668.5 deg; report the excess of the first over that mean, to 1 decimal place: 1.0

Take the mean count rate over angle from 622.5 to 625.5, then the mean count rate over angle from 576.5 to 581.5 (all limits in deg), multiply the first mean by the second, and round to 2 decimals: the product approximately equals 4.59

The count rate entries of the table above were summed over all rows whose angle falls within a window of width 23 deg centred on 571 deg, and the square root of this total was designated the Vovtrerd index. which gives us 7.6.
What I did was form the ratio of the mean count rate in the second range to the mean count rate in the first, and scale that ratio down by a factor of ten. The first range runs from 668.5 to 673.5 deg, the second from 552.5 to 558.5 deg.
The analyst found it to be 0.135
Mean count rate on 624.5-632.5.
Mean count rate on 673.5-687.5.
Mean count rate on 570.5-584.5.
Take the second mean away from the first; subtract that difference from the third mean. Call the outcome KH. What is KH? 2.48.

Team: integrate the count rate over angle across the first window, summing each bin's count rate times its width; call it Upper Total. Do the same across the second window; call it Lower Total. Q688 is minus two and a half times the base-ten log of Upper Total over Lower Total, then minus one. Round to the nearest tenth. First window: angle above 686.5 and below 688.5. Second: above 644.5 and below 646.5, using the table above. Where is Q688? -1.1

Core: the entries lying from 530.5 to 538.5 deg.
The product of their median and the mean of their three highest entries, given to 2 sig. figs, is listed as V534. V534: 3.0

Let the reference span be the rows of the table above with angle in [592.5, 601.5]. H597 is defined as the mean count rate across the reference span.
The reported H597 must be 2.13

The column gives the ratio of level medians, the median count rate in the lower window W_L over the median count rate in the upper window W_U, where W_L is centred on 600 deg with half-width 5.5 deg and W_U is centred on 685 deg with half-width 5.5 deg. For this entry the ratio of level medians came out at 1.16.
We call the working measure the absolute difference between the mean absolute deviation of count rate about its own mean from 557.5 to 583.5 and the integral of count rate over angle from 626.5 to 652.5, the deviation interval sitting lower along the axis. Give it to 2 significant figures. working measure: 46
